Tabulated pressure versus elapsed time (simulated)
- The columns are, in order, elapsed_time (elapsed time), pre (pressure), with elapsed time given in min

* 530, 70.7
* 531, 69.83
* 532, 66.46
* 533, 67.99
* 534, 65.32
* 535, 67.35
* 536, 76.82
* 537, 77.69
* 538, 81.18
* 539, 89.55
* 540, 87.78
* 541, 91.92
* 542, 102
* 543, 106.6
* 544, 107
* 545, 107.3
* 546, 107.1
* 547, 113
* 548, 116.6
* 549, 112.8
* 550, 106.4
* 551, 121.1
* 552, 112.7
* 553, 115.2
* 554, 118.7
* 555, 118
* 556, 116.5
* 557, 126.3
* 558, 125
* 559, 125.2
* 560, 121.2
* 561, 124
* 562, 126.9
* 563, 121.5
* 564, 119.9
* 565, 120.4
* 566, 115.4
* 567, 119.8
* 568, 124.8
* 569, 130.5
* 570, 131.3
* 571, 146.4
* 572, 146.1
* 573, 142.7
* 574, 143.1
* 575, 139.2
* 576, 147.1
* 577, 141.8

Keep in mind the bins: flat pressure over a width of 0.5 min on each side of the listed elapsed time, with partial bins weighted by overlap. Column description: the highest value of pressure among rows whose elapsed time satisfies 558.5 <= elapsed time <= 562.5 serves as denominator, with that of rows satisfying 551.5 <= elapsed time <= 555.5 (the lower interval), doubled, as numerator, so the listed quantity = 1.87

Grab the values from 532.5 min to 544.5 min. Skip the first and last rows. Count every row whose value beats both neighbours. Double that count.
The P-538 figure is 2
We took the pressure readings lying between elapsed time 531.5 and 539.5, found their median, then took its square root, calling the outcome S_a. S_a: 8.5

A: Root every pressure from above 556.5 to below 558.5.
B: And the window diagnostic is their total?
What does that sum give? 22.4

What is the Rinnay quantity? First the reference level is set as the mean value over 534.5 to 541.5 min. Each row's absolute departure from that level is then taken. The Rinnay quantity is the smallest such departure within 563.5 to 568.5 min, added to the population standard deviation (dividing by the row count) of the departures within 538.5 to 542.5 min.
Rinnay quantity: 39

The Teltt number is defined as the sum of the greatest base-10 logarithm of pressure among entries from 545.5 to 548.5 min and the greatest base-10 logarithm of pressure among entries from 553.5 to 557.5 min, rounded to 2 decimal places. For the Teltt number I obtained 4.17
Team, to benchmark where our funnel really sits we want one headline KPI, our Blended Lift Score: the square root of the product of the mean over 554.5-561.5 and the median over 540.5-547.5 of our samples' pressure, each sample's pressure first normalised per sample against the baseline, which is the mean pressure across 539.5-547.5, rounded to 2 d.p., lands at 1.11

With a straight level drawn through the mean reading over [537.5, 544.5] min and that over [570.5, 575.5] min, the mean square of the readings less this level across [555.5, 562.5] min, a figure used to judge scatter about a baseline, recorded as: 12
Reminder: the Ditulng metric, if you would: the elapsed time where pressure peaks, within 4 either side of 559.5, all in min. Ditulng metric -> 562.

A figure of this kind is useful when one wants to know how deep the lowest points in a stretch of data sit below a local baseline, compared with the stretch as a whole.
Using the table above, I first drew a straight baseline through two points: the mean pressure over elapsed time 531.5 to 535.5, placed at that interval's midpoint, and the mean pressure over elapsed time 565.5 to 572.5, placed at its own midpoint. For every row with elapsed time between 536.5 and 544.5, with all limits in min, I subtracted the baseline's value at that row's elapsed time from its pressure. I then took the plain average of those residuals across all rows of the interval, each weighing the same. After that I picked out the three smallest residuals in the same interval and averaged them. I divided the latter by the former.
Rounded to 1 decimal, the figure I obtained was 0.5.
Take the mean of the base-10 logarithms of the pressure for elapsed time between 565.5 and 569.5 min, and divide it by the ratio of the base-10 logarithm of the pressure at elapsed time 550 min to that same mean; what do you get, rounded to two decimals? 2.15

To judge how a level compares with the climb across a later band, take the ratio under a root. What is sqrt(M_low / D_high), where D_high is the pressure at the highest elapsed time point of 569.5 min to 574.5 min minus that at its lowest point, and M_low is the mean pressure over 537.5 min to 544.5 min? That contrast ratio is 2.8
